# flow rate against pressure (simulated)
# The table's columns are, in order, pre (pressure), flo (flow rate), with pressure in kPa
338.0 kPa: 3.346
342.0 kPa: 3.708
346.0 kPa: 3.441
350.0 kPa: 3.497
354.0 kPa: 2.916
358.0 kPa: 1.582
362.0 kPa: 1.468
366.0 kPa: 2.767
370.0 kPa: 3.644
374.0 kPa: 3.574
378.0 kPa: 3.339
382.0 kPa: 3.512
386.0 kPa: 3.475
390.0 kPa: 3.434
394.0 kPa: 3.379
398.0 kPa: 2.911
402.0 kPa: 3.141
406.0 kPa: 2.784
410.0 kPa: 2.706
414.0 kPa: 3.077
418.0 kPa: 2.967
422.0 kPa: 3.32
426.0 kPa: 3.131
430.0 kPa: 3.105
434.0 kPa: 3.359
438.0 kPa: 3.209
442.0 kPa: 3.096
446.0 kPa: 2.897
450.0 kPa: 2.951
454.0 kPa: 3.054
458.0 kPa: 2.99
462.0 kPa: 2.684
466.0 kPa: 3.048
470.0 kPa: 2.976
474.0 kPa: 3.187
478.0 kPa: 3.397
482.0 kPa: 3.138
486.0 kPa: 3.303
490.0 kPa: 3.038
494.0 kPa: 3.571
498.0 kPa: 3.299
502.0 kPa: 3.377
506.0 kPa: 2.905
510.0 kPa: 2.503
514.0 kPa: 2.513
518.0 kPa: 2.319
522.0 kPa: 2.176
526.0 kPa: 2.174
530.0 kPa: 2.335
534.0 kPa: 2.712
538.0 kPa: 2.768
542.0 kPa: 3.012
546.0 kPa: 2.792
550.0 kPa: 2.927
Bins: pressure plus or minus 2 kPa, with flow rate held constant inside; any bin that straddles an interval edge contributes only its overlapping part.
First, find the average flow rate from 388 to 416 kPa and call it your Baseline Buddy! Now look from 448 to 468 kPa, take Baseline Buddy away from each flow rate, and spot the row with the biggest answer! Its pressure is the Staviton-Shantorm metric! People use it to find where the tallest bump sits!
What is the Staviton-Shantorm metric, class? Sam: 454.0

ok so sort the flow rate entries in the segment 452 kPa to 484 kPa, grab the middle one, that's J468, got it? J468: 3.05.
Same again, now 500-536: 2.50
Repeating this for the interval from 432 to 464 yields 3.02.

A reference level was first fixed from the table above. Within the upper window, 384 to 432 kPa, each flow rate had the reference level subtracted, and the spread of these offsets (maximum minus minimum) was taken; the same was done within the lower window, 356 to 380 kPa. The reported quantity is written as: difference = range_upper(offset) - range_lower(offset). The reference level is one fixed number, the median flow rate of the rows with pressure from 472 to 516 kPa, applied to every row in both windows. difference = -1.4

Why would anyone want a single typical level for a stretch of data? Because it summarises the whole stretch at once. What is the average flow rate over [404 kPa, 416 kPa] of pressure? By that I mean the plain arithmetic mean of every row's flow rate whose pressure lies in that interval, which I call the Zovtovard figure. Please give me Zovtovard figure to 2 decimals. 2.86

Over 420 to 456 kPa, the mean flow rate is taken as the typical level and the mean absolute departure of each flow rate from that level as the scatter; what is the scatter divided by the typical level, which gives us 0.037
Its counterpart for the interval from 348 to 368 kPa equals 0.301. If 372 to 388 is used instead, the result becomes 0.020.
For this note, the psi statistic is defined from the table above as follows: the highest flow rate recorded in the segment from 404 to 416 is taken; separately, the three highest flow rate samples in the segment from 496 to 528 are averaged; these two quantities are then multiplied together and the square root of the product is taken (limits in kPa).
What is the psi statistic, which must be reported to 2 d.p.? 3.13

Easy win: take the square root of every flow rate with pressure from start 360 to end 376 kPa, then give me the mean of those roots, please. 1.67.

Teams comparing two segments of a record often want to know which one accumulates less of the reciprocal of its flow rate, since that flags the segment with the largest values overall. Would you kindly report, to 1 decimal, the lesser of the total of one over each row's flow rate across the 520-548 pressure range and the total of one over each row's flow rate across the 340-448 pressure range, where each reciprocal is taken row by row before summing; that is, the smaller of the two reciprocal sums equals 2.8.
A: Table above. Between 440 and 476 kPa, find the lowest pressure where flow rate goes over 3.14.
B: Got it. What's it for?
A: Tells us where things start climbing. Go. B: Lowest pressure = 474.0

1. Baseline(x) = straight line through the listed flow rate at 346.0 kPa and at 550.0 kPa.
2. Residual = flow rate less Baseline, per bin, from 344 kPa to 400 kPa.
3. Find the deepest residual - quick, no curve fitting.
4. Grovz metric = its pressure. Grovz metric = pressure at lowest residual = 362.0 kPa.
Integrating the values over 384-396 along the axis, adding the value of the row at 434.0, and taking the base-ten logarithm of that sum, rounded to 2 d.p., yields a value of 1.65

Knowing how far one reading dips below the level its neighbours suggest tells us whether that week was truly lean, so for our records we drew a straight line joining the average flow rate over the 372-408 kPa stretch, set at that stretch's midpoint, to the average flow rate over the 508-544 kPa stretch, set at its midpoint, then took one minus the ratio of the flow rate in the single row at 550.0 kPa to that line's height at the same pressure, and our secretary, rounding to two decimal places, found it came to -0.24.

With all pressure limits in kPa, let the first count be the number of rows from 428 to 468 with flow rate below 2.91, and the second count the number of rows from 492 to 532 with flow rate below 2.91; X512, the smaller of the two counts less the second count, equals -5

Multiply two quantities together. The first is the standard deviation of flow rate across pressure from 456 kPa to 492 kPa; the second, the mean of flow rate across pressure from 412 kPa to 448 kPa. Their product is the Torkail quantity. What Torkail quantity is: 0.6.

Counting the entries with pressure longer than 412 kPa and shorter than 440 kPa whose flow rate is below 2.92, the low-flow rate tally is 0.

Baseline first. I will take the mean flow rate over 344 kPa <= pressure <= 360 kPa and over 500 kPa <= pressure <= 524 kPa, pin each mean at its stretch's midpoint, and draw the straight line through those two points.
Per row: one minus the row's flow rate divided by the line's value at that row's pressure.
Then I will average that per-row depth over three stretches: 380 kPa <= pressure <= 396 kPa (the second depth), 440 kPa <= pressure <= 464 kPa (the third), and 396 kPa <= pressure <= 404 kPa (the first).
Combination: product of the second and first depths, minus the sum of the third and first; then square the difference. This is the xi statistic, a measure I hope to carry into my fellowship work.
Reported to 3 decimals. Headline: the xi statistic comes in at 0.035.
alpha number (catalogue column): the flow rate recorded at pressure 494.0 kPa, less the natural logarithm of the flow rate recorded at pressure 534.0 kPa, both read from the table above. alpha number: 2.57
